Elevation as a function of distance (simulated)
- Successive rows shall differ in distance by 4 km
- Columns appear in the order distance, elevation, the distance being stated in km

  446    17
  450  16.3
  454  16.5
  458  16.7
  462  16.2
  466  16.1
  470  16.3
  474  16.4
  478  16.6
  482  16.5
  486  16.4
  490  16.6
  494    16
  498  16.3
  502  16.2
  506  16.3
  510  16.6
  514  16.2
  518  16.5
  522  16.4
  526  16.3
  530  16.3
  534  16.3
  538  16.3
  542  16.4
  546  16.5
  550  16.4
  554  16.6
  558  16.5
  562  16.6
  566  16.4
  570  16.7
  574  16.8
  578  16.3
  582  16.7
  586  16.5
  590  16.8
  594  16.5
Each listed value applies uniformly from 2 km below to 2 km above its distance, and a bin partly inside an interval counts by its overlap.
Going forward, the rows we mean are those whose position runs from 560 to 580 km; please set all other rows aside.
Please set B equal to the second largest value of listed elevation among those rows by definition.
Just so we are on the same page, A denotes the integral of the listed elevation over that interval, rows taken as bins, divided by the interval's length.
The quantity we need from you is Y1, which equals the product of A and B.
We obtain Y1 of 277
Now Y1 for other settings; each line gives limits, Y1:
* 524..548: 268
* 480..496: 270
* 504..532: 270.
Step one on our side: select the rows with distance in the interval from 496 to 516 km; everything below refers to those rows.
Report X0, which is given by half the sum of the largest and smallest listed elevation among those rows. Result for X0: 16.4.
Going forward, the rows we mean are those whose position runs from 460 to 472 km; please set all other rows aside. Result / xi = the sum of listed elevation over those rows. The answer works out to 48.6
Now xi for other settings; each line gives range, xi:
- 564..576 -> 49.9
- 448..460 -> 49.5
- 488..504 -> 65.1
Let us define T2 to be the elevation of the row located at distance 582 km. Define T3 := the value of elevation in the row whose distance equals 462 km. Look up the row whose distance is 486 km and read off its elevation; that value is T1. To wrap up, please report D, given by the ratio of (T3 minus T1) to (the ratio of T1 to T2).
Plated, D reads -0.20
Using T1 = 16.4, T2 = 16.7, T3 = 16.2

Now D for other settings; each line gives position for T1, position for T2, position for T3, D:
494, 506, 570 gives 0.71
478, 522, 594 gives -0.10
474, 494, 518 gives 0.10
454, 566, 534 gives -0.20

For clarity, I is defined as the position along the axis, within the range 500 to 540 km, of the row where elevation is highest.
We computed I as 510 km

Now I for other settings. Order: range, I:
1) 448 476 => 458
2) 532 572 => 570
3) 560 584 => 574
